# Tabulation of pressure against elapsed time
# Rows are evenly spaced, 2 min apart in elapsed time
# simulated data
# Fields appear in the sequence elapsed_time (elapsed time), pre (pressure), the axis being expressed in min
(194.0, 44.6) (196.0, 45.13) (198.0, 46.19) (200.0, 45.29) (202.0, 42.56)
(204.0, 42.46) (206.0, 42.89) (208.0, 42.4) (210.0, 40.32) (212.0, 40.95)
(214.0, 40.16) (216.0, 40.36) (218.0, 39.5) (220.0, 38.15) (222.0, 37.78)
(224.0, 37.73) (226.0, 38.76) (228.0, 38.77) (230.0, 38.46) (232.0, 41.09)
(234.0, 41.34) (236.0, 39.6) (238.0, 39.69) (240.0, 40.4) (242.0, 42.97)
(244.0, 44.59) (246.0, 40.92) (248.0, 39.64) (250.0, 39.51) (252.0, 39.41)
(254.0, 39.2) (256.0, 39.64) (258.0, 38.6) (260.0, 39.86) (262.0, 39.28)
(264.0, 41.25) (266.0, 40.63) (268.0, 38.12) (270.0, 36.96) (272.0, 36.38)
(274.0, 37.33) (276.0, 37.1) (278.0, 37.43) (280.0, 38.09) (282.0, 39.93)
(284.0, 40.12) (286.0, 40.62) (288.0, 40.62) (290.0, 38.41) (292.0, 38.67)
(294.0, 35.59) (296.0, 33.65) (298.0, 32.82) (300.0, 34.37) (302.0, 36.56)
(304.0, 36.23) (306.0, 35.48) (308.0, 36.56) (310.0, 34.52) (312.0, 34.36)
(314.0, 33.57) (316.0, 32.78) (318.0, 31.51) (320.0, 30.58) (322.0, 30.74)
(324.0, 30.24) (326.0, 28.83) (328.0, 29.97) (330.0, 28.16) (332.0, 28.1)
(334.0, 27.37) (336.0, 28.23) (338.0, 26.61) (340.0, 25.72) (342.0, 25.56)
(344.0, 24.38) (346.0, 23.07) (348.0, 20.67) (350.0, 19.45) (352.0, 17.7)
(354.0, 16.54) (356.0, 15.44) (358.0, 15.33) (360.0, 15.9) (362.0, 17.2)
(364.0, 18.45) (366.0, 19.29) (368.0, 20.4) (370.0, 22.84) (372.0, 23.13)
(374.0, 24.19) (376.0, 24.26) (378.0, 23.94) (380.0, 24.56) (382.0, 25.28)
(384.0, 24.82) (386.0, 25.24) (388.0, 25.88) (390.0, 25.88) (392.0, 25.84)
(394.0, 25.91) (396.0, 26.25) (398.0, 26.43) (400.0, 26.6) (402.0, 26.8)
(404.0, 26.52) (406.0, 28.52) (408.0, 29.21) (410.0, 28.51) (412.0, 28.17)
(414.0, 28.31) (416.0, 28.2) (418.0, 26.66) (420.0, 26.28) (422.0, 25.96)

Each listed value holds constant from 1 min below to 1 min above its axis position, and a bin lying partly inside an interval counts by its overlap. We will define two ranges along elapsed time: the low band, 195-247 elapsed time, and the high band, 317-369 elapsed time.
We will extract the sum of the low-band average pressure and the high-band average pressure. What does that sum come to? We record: 65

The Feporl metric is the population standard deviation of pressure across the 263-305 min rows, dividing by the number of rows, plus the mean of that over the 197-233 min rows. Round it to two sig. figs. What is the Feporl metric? 43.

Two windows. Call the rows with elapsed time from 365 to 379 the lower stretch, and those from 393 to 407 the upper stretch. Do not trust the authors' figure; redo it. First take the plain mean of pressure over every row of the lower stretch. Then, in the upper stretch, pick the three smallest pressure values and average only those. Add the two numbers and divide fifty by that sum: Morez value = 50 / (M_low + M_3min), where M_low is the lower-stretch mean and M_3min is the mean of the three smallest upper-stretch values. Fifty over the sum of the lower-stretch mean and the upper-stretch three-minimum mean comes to 1.03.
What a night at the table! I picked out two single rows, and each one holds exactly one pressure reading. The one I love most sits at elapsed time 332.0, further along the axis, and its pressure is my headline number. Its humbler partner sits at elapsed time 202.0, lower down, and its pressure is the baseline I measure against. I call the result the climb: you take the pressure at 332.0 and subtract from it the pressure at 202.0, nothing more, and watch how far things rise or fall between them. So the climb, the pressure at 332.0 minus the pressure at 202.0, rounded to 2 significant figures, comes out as -14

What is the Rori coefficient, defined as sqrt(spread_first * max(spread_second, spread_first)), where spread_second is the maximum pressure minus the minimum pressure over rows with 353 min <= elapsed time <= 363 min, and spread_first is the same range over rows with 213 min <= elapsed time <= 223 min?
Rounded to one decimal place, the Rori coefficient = 2.6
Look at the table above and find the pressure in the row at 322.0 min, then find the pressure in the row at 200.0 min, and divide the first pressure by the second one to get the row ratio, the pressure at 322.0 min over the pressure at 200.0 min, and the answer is 0.679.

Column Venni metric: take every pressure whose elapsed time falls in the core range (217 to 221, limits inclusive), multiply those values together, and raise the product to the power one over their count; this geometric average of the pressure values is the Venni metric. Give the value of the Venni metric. 39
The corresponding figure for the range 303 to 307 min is 36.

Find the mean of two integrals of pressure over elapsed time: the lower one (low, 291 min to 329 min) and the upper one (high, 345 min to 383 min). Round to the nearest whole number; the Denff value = 1025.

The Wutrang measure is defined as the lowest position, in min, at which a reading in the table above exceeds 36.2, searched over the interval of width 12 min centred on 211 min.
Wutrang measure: 206.0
